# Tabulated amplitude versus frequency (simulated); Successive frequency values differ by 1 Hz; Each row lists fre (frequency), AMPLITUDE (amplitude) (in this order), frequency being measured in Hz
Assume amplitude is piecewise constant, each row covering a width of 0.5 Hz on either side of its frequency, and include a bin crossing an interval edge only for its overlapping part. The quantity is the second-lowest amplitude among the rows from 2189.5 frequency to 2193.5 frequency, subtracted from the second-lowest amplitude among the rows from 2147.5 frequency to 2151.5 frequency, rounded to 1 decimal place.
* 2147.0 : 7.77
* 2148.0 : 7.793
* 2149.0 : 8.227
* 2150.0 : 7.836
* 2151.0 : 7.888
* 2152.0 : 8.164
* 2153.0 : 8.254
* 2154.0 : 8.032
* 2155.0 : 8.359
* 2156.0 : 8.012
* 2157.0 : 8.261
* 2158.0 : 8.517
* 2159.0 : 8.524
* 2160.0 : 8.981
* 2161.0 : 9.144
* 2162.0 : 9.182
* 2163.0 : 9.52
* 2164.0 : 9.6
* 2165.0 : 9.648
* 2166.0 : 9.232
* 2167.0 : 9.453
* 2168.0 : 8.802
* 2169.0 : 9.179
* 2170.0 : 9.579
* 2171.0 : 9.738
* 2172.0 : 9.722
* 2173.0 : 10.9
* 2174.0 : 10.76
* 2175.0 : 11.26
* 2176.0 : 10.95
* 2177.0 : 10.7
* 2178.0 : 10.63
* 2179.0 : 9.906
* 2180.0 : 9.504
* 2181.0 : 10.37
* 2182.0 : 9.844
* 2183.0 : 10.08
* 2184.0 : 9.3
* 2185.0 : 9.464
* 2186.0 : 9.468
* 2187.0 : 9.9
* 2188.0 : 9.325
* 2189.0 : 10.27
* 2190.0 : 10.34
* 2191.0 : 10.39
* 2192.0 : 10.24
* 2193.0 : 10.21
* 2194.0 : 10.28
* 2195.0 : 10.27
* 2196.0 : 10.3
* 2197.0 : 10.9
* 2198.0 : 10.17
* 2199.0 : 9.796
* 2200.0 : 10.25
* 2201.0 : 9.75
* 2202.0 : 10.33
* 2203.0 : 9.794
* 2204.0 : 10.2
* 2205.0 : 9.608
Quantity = -2.4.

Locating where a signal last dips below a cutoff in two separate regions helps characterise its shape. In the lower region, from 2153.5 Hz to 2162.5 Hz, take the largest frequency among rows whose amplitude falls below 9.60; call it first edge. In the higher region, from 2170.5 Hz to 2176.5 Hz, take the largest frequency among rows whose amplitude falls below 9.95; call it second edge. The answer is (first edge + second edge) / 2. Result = 2167.0 Hz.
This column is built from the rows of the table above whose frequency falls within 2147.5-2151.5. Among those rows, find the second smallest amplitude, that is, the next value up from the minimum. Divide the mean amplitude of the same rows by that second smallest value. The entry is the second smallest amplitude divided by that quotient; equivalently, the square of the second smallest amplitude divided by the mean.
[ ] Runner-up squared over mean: 7.7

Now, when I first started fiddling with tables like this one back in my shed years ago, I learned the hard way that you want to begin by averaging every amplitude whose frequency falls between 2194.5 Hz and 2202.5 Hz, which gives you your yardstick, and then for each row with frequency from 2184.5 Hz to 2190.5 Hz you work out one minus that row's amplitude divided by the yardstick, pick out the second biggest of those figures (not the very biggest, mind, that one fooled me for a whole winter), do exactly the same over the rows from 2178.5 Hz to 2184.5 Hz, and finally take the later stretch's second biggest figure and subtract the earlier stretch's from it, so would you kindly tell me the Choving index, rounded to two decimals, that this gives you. 0.00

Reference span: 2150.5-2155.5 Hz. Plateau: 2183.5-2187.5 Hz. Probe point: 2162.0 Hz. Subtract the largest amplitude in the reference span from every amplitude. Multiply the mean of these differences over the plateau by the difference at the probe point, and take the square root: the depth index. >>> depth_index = 0.98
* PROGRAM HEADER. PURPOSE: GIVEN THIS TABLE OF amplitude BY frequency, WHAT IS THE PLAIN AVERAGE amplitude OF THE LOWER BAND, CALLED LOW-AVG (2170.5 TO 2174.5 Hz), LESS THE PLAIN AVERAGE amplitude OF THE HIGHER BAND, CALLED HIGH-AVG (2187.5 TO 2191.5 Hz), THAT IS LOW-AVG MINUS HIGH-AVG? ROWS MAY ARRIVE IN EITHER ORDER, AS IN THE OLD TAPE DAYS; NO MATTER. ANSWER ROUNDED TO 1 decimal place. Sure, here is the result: 0.2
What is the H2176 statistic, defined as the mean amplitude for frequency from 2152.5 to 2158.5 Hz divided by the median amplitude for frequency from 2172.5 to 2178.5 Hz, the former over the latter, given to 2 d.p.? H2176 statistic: 0.76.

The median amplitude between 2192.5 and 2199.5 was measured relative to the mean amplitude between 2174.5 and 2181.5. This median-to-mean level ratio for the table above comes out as 0.98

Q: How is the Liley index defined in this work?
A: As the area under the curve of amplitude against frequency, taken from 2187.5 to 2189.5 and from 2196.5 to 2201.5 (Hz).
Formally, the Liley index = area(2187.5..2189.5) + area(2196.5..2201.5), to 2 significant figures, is 70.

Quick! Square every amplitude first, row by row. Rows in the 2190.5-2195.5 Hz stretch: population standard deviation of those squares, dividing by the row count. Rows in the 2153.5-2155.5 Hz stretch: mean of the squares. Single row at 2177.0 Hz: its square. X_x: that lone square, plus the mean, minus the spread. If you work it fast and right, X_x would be 180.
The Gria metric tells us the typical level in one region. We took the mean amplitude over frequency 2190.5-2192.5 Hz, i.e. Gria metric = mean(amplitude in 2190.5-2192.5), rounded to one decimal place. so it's 10.3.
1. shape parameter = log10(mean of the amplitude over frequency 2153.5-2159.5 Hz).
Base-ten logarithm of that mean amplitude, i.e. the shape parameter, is 0.92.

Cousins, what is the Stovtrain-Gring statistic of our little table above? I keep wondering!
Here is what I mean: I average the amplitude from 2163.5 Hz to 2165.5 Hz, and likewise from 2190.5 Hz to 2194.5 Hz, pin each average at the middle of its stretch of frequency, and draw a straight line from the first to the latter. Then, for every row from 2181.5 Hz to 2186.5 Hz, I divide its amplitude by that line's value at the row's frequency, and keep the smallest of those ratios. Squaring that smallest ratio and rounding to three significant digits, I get 0.851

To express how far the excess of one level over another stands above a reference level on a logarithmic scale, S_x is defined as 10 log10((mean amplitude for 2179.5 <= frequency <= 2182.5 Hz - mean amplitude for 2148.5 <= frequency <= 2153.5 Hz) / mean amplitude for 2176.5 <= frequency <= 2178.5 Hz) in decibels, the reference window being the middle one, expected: -7.6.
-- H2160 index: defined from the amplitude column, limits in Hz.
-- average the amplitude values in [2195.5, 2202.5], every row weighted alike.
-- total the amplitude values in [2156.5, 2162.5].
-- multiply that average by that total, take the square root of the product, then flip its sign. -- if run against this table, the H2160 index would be -23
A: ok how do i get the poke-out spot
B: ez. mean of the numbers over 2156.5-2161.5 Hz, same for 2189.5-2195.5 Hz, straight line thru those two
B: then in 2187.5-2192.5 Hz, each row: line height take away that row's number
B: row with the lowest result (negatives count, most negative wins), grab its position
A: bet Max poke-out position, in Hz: 2191.0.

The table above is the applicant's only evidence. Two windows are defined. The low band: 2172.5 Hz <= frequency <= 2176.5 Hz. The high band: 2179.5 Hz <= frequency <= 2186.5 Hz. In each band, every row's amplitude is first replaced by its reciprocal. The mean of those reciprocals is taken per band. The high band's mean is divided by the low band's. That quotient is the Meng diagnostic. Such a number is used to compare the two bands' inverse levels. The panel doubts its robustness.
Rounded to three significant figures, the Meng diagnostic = 1.13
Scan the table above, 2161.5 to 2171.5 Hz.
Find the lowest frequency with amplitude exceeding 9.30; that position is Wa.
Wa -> 2163.0 Hz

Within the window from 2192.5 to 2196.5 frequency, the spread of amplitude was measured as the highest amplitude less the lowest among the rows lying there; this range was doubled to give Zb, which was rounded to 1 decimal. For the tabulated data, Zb 0.2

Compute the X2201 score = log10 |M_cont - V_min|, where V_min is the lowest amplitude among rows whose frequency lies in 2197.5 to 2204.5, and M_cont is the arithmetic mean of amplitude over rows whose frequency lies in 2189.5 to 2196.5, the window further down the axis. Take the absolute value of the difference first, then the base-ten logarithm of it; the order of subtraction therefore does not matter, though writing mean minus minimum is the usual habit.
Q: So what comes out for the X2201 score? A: -0.27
